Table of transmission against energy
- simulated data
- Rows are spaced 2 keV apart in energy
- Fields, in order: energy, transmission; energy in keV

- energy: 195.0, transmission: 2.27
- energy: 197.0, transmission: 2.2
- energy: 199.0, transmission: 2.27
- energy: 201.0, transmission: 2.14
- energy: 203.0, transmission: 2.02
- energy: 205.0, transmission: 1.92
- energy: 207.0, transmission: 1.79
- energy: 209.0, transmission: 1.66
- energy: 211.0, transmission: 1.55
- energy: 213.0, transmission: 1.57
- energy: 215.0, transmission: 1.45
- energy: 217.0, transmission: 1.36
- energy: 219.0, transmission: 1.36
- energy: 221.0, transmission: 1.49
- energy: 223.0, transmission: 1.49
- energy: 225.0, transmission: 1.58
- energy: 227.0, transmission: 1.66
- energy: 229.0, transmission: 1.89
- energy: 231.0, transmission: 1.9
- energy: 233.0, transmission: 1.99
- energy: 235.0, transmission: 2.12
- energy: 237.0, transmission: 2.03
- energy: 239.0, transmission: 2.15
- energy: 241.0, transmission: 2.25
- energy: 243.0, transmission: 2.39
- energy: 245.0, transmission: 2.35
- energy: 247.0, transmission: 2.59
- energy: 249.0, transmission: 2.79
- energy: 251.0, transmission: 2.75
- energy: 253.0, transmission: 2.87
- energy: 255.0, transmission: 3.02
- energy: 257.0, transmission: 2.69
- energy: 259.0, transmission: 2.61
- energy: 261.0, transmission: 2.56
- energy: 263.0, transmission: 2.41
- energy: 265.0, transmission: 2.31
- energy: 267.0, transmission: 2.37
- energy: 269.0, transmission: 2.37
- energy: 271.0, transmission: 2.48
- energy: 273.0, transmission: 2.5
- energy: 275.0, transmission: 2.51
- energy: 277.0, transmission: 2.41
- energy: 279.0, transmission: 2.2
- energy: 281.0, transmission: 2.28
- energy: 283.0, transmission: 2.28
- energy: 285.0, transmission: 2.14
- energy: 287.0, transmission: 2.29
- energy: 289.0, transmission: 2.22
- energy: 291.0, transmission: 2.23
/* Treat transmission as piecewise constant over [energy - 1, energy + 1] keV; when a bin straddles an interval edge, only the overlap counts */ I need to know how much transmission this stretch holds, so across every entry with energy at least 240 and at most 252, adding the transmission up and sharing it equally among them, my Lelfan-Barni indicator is 2.52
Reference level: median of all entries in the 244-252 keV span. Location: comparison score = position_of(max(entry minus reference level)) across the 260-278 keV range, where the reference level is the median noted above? 261.0 keV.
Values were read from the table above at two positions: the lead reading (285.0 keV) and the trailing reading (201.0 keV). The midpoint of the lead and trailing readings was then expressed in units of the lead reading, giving 1.00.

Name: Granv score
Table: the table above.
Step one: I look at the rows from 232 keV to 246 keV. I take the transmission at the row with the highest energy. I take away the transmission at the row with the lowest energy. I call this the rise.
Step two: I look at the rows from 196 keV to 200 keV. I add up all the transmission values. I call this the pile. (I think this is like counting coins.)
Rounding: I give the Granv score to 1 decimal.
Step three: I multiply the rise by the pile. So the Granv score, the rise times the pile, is 1.6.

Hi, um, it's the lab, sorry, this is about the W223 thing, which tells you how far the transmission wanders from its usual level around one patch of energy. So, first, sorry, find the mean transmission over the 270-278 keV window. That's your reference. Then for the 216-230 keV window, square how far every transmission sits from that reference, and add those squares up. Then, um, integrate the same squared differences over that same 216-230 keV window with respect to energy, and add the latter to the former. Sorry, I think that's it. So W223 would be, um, 19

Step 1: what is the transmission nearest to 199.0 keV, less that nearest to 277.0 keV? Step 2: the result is -0.14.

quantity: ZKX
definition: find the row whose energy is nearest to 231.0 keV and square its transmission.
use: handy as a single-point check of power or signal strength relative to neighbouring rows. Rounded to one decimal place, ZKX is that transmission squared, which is 3.6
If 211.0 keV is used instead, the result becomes 2.4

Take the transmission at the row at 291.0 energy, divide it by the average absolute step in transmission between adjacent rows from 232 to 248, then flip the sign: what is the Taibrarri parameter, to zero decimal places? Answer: -18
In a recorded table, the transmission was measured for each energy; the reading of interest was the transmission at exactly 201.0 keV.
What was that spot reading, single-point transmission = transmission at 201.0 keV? 2.14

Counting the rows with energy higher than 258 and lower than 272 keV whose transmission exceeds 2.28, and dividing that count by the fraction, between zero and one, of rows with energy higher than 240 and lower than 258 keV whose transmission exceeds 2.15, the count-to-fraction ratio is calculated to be 7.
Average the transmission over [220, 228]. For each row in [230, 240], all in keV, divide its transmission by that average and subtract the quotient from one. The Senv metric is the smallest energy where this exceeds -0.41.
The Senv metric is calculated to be 231.0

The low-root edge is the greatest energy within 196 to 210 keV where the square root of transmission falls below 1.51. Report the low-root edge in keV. 209.0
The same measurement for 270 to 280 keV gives 279.0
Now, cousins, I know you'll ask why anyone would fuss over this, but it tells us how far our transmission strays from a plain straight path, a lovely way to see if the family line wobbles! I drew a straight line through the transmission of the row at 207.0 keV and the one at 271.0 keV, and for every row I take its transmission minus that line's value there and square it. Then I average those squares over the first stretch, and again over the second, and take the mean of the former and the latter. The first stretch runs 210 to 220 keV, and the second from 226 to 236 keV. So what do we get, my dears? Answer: 0.111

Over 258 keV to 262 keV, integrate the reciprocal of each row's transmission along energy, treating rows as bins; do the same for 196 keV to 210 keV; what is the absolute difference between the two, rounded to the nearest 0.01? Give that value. 5.53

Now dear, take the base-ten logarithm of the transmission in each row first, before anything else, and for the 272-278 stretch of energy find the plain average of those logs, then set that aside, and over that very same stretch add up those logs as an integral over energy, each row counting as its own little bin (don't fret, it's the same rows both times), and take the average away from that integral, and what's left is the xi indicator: 1.97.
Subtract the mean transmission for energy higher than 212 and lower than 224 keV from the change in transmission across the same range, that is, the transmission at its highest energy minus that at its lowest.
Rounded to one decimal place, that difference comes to -1.5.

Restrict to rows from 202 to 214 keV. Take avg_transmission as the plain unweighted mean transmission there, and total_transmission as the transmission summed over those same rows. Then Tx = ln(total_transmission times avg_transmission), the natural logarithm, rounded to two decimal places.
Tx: 2.91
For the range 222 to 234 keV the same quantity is 2.91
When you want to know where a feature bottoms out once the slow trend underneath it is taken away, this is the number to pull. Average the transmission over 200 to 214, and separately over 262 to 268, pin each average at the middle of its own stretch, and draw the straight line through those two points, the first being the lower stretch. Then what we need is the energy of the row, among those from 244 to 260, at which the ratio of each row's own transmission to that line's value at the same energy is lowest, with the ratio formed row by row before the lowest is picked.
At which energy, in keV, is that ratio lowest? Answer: 245.0 keV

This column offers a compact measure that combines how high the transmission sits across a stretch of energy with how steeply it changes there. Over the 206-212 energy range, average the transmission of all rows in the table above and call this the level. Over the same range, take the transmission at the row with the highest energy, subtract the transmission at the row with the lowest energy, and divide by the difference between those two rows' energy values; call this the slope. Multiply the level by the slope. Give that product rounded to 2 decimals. -0.10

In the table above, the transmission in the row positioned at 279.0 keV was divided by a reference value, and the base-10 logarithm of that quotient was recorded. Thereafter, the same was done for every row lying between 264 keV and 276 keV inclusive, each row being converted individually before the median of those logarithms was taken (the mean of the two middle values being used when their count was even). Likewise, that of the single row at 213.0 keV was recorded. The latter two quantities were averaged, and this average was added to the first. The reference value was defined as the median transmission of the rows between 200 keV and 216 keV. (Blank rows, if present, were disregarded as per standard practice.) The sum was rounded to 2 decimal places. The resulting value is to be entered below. 0.16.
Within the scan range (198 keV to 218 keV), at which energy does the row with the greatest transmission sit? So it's 199.0 keV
